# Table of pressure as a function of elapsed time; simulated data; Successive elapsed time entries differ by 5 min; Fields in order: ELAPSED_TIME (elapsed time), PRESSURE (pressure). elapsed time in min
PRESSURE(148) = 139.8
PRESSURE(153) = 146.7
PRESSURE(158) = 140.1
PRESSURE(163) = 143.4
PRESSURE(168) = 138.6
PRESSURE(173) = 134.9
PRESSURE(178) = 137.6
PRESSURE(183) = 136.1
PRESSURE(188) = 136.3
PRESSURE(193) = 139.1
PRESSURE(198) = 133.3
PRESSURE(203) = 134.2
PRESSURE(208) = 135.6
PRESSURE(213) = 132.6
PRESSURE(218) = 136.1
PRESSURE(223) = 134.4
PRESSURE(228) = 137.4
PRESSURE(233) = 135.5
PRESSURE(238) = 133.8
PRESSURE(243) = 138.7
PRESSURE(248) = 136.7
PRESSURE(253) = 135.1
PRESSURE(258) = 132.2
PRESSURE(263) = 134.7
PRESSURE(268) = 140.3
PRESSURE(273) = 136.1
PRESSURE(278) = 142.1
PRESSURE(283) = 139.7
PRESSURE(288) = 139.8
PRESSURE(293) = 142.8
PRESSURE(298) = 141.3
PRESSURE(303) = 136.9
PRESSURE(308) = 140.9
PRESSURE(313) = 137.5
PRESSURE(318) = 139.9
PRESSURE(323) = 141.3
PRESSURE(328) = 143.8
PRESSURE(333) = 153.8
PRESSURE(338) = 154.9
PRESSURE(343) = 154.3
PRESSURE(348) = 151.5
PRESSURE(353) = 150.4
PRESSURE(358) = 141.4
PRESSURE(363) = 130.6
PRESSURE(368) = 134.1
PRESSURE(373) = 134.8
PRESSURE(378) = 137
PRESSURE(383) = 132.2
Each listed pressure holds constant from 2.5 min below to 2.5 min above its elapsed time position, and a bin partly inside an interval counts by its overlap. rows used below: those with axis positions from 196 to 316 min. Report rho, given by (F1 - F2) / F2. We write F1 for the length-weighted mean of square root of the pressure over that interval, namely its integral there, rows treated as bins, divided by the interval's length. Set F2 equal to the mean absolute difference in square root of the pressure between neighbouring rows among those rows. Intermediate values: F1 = 11.7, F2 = 0.12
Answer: 95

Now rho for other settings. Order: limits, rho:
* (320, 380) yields 70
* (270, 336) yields 82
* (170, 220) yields 111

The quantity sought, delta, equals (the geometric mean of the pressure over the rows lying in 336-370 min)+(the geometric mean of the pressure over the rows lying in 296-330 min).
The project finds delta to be 285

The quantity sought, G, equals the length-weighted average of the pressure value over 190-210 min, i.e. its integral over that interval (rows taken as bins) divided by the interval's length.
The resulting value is 136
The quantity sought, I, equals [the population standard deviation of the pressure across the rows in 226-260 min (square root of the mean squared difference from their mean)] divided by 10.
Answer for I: 0.20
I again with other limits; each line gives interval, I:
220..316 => 0.30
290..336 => 0.47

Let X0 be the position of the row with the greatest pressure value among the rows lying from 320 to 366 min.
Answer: 338 min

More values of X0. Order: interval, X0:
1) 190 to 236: 193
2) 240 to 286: 278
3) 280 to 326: 293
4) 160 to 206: 163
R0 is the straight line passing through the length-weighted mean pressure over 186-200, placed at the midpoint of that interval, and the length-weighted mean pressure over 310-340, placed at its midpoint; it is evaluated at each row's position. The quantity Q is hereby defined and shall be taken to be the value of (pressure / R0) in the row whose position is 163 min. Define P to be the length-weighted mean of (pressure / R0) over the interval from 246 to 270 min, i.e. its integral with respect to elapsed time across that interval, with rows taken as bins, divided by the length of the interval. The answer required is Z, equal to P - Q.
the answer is -0.10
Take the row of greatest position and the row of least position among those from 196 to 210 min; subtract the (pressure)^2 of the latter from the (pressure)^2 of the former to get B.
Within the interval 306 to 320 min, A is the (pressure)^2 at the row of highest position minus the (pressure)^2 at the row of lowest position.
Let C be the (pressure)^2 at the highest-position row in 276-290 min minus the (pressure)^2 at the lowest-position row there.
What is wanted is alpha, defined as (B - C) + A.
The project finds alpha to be 986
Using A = -281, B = 618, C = -648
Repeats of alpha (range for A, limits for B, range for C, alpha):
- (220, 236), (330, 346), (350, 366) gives 6015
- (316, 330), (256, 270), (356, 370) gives 5325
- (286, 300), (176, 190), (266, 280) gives -443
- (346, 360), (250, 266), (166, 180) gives -2790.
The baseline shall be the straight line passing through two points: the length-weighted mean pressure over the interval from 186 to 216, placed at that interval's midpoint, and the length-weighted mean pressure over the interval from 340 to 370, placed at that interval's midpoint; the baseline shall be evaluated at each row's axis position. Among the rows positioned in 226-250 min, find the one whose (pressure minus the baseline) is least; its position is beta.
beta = 238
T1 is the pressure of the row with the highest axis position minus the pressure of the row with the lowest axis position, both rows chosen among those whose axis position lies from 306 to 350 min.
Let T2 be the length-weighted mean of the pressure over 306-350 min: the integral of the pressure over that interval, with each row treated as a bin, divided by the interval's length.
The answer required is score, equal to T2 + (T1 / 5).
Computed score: 149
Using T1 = 10.6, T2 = 146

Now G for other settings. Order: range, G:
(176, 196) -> 137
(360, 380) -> 134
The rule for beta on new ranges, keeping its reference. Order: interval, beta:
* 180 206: 198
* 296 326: 303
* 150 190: 173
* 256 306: 258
